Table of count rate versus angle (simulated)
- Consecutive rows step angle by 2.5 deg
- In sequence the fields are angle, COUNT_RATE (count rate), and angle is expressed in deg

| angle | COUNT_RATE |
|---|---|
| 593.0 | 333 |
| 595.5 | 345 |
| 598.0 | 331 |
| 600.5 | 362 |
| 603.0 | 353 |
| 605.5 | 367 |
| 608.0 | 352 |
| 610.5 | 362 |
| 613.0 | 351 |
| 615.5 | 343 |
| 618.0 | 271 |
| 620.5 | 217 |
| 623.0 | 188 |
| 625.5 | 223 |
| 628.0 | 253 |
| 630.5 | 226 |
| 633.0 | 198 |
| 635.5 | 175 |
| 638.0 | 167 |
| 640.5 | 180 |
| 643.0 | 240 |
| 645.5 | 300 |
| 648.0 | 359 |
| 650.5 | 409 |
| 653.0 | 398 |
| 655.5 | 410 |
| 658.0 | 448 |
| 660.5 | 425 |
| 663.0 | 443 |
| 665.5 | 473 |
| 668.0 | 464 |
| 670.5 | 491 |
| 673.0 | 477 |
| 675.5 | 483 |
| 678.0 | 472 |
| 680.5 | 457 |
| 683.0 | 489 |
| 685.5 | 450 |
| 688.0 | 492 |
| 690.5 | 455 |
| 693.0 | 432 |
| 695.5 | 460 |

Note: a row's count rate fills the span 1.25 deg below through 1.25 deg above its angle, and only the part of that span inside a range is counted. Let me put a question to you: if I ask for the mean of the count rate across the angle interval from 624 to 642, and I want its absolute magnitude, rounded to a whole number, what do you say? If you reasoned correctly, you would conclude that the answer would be 203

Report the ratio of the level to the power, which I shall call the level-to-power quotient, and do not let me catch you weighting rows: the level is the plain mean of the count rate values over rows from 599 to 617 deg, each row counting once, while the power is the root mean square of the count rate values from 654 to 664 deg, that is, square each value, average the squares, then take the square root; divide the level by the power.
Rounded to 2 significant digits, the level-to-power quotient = 0.82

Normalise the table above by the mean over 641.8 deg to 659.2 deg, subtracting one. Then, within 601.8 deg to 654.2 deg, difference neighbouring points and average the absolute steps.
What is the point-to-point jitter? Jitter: 0.08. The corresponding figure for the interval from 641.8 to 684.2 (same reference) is 0.07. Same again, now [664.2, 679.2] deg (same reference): 0.04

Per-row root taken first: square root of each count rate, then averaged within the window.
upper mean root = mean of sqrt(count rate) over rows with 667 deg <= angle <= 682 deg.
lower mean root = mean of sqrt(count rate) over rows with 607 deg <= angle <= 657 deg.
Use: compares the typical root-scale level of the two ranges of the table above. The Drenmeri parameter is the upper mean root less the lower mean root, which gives 5.2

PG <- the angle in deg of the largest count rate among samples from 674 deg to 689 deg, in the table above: 688.0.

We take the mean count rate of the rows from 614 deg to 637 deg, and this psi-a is 233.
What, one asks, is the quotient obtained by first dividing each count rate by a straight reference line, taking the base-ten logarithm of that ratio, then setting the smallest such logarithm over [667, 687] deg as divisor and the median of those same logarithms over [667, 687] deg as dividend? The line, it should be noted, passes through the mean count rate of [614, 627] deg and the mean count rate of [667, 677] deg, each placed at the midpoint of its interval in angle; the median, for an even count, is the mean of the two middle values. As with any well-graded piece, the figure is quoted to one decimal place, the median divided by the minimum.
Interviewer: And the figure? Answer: 0.3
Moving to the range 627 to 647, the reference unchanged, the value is 0.6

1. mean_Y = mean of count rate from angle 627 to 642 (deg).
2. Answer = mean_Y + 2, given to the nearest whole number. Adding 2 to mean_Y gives 202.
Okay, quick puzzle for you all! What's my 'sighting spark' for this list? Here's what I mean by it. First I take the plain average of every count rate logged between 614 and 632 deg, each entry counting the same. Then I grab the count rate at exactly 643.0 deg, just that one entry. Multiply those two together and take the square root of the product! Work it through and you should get 243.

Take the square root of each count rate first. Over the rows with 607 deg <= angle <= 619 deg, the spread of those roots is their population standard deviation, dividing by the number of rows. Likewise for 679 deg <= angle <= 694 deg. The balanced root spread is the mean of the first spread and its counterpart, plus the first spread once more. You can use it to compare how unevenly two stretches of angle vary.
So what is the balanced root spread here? 1.6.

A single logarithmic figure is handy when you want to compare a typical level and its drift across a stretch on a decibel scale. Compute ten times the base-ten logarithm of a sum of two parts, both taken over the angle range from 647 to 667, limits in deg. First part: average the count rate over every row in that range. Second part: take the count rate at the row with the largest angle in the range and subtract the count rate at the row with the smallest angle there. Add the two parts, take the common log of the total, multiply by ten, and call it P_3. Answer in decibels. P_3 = 27.3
